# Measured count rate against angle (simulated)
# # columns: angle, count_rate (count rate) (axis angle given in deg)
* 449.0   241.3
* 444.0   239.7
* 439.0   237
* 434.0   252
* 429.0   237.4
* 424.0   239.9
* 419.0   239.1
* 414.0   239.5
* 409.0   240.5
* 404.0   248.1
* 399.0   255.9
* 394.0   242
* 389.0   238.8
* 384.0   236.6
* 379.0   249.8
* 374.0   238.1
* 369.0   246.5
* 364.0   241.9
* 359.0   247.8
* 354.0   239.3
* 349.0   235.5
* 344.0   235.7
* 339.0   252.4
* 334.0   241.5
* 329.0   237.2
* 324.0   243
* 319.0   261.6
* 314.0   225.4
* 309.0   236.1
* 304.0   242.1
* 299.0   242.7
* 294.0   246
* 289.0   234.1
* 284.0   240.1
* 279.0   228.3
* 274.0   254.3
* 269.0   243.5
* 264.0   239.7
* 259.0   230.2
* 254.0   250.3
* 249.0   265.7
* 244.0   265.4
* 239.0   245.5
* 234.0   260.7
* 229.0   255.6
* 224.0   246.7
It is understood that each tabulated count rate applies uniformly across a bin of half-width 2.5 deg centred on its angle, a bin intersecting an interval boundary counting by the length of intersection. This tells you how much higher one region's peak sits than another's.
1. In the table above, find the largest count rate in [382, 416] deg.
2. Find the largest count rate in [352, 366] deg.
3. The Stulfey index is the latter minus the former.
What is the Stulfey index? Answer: -8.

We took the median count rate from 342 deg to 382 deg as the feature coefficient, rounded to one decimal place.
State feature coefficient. 240.6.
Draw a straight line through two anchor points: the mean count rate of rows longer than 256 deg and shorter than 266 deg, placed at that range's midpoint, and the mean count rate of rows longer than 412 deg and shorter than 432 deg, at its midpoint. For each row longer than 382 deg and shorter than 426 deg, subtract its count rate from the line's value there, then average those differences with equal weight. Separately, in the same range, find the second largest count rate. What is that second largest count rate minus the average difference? 252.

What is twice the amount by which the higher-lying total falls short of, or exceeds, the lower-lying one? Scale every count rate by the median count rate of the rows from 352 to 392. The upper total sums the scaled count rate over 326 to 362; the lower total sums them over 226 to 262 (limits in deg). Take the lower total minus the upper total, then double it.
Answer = 0.70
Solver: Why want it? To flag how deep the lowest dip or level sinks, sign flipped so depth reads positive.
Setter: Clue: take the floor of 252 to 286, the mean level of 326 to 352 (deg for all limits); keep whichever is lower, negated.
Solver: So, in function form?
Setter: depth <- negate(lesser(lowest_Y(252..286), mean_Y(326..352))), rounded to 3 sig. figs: -228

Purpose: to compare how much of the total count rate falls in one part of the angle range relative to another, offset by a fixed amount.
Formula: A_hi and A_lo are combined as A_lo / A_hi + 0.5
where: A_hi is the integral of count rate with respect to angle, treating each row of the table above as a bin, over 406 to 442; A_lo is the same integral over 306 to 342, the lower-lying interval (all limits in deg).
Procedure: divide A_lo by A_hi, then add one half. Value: 1.51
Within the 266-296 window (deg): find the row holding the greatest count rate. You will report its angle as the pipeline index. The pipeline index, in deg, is 274.0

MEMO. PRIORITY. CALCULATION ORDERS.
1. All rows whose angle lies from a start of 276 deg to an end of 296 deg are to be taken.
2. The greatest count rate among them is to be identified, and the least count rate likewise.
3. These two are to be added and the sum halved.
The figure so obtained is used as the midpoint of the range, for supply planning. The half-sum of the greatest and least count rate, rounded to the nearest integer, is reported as 237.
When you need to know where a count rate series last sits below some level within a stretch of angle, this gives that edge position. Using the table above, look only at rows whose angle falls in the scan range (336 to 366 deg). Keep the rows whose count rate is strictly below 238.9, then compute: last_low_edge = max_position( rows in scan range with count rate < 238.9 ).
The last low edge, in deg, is 349.0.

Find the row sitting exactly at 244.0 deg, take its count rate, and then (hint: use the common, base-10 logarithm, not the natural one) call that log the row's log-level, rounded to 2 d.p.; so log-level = 2.42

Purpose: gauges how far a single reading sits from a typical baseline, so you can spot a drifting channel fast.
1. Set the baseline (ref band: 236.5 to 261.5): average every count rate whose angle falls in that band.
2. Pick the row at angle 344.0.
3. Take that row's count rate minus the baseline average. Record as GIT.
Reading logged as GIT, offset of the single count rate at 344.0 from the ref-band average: -16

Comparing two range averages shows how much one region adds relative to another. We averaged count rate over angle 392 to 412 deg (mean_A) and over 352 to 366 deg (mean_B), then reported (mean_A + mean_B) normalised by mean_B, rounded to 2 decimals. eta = 2.01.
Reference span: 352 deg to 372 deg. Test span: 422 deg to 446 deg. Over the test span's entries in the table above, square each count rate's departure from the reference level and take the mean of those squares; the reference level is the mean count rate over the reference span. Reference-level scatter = 38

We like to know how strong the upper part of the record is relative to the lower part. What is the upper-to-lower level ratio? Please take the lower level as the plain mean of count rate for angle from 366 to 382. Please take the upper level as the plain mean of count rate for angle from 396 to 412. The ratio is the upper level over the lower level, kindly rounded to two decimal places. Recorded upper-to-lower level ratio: 1.01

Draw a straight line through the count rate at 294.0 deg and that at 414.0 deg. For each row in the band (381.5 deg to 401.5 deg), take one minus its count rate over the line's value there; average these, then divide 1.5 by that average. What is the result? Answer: -138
